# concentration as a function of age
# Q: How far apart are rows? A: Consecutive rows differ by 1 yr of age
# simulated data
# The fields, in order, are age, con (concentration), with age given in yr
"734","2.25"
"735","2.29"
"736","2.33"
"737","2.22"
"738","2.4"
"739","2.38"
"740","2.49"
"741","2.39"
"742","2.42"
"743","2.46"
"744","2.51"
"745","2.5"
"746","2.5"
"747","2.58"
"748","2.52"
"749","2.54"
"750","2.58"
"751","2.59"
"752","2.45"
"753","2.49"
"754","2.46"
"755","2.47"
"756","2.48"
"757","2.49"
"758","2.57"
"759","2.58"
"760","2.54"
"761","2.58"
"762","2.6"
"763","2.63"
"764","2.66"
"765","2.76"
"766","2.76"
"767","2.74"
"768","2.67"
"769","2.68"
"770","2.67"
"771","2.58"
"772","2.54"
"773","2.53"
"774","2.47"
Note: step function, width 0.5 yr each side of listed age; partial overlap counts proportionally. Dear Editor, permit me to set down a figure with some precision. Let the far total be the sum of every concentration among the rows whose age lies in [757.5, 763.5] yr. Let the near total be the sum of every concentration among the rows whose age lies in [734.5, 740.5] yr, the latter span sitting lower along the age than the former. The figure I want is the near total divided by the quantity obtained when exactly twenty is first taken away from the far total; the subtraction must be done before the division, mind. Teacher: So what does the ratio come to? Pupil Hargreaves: -3.14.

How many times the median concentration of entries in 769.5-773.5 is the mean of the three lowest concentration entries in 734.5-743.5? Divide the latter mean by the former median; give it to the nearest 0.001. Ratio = 0.891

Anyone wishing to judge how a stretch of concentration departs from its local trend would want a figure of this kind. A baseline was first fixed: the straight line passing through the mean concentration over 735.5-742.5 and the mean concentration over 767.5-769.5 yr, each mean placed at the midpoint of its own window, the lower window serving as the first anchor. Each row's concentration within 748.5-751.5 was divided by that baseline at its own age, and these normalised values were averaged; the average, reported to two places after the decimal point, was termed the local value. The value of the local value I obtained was 1.03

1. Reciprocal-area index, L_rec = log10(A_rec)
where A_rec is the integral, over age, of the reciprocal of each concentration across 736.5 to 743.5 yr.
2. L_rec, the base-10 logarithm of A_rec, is 0.47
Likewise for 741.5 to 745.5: 0.21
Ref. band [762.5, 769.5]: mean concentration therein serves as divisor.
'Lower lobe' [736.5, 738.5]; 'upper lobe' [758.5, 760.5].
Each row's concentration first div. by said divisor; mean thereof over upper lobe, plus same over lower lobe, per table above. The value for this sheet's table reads 1.80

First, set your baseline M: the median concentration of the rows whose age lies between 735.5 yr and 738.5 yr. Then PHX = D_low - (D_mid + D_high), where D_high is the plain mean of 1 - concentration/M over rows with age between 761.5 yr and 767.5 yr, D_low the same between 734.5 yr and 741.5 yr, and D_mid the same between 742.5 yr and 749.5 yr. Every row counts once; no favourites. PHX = 0.22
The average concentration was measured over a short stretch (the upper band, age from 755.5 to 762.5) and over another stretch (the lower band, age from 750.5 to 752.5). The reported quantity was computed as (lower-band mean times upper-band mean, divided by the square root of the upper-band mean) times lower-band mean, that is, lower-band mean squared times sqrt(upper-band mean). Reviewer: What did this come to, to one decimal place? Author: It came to 10.1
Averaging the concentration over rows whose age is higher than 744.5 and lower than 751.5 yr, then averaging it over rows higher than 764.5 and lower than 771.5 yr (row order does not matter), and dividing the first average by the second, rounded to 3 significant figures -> 0.944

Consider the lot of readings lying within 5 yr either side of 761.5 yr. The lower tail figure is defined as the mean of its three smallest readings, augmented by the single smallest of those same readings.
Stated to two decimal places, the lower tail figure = 5.02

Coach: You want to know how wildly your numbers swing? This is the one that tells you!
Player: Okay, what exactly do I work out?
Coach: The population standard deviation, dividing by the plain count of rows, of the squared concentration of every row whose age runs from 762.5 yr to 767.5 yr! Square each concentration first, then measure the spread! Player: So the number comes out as 0.29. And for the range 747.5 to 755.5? 0.25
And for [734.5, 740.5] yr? 0.40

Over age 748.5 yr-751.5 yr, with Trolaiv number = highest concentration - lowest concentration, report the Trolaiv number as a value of 0.050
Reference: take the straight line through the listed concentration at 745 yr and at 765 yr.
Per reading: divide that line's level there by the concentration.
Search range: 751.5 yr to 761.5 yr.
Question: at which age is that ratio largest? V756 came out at 757 yr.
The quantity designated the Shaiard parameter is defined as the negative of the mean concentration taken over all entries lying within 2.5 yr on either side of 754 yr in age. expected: -2.47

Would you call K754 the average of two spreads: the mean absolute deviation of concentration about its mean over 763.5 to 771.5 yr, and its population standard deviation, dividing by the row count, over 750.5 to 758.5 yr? 0.0479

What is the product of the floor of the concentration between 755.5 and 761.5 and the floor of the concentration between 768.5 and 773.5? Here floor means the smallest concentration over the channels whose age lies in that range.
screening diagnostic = 6.27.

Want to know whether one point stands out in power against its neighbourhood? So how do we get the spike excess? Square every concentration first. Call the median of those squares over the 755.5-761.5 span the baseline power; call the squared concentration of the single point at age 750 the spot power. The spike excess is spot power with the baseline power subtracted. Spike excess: 0.13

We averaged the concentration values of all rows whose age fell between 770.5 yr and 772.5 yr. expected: 2.56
